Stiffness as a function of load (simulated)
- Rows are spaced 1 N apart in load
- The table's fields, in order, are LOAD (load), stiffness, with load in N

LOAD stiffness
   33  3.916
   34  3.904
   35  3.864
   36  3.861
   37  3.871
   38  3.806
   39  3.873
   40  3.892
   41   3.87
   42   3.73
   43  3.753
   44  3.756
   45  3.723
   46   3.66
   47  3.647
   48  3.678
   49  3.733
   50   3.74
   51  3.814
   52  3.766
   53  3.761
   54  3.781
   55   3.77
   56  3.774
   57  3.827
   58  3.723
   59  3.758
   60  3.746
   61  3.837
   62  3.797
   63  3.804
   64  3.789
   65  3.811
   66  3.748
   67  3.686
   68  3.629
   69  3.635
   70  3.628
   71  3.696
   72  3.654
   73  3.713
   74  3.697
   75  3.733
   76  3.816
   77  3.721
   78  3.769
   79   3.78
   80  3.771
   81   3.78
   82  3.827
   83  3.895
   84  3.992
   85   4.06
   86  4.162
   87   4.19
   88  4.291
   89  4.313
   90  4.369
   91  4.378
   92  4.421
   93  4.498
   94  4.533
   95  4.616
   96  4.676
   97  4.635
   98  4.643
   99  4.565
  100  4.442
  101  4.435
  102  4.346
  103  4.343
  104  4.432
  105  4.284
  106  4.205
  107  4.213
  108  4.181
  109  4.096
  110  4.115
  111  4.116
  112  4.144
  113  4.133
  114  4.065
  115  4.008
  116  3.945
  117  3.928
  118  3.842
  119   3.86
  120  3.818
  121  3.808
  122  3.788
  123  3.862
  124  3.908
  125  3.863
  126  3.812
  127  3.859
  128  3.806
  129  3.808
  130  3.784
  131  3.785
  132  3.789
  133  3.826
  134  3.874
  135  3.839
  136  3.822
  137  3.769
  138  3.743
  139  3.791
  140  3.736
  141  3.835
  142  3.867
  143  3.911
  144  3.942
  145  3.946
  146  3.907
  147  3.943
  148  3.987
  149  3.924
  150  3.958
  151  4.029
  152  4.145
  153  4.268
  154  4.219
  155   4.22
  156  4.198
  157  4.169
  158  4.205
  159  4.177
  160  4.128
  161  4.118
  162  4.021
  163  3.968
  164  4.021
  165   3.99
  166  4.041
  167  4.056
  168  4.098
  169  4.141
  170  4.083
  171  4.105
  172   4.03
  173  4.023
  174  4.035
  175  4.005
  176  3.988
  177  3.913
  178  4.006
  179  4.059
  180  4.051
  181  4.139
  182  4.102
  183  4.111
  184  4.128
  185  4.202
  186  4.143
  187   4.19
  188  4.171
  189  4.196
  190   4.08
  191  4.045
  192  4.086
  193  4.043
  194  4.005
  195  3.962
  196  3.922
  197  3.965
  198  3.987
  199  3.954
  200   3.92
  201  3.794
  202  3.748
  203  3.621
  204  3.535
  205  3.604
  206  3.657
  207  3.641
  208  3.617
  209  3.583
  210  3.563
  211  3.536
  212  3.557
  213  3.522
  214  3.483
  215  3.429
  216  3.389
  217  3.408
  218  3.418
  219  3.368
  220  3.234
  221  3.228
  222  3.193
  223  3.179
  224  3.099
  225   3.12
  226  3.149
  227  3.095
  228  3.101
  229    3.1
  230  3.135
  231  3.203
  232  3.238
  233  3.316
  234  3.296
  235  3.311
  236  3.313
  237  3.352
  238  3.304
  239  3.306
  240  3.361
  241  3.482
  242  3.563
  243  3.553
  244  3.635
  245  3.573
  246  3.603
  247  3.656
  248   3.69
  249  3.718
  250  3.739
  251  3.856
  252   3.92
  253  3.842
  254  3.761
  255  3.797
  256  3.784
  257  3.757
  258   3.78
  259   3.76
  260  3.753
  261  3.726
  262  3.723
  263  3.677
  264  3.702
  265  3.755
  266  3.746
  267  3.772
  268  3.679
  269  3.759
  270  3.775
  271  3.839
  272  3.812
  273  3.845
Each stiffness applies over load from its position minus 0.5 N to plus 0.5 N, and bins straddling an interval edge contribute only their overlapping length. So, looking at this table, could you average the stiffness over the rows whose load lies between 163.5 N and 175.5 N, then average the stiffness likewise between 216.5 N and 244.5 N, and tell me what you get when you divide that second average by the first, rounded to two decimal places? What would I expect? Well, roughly 0.81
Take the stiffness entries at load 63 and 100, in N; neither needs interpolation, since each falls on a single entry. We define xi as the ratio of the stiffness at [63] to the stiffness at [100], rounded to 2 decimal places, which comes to 0.86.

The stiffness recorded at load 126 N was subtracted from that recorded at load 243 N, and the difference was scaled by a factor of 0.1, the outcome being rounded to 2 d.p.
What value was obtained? -0.03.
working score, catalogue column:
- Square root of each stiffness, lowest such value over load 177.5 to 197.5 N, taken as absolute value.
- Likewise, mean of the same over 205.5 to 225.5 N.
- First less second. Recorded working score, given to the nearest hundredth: 0.13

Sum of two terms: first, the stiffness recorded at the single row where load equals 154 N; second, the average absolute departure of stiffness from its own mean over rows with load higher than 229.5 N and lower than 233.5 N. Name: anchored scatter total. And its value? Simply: 4.3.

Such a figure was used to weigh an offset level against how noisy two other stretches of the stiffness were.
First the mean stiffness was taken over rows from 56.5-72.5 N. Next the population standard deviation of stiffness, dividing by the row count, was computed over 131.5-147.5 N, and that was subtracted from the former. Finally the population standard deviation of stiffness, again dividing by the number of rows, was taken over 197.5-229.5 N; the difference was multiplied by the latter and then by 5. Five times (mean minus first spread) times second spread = 4.7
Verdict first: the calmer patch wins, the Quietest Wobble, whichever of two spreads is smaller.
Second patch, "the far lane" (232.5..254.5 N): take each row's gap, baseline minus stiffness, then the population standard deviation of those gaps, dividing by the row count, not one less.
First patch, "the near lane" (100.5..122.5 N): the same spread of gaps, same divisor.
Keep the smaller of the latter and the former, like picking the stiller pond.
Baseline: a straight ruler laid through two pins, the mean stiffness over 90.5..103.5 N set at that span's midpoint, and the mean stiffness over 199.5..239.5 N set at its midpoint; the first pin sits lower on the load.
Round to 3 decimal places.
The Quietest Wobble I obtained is 0.142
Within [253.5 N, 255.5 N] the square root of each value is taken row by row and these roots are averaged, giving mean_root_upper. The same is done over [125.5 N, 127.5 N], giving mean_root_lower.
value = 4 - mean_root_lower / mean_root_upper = 2.99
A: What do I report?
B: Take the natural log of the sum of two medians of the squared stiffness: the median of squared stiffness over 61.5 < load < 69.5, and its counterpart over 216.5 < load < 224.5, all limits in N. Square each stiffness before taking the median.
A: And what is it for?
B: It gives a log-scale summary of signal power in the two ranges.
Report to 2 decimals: 3.20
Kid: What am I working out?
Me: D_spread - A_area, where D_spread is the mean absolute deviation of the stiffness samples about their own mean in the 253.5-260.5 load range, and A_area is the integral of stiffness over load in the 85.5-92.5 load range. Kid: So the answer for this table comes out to -30.1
